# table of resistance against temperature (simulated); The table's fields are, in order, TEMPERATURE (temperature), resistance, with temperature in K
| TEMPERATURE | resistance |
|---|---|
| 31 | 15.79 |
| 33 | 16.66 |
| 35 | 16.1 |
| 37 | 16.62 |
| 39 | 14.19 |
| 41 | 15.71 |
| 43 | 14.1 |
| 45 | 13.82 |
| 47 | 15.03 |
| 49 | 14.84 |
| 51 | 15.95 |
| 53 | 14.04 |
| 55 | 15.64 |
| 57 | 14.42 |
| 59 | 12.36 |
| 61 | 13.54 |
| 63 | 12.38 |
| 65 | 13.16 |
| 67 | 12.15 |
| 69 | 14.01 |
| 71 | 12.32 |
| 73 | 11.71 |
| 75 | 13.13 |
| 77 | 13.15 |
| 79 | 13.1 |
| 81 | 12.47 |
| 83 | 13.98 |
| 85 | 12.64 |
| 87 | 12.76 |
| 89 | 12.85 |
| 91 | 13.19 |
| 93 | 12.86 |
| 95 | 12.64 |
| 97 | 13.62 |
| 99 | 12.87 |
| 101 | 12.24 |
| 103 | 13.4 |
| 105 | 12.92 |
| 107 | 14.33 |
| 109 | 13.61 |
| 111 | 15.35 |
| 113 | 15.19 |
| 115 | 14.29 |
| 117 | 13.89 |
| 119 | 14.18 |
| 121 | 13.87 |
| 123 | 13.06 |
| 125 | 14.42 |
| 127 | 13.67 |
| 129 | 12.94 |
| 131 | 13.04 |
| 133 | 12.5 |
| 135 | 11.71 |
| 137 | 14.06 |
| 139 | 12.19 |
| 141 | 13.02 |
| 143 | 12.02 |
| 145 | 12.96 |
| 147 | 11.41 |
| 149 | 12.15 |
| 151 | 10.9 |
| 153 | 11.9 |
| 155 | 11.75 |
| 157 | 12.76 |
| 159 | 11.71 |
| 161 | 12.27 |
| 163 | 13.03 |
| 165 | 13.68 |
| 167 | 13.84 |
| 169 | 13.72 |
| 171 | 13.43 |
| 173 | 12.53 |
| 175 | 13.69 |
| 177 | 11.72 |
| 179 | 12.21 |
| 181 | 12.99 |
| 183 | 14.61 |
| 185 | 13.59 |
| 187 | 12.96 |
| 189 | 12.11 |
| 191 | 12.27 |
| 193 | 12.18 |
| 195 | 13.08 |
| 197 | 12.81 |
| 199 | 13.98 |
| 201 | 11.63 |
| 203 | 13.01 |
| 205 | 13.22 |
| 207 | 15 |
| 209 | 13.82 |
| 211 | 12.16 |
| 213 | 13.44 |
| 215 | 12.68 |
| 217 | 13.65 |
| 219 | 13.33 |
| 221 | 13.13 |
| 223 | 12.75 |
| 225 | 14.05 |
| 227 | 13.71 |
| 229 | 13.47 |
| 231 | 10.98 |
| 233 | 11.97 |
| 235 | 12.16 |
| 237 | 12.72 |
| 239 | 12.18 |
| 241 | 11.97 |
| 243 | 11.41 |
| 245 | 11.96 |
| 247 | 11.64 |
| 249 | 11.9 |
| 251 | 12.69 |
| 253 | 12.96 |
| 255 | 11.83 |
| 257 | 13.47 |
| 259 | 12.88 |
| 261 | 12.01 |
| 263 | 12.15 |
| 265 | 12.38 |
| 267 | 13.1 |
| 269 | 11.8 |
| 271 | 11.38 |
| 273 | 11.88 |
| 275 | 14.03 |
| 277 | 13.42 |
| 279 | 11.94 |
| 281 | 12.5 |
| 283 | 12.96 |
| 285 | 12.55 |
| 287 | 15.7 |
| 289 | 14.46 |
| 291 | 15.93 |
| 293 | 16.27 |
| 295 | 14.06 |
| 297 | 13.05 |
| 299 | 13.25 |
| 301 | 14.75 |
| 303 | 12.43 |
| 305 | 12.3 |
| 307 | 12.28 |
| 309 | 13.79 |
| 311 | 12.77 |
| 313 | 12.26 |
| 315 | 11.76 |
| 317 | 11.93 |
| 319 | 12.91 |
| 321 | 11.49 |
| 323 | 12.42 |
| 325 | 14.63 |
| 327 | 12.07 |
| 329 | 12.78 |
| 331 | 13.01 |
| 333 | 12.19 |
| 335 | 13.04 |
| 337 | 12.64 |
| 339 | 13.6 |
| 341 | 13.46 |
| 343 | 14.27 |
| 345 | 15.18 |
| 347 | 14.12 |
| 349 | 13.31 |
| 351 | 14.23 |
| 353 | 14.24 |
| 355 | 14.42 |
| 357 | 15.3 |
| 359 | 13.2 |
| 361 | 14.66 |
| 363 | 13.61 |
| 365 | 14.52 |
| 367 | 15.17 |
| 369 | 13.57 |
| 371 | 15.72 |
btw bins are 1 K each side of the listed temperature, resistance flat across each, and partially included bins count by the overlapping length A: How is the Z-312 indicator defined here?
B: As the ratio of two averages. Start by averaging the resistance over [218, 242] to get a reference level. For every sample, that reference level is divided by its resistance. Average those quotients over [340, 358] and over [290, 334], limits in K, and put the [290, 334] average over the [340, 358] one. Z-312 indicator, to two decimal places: 1.10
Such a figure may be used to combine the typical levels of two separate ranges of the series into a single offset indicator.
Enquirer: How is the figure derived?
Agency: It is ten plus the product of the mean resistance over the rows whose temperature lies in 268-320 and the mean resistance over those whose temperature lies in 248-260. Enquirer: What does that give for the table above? 176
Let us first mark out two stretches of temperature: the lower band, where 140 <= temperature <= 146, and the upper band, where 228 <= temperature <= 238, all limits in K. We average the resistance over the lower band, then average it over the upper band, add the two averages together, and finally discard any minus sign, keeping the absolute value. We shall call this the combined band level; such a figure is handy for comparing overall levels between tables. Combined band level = 24.9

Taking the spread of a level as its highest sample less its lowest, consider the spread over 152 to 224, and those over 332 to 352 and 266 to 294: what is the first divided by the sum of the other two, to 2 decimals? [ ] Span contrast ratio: 0.43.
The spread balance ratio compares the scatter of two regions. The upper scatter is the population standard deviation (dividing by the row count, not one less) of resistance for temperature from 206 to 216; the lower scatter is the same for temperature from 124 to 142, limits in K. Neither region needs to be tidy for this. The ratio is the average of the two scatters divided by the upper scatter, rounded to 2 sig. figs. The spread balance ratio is 0.92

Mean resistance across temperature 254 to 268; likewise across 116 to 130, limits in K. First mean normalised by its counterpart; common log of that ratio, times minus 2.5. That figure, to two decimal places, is 0.10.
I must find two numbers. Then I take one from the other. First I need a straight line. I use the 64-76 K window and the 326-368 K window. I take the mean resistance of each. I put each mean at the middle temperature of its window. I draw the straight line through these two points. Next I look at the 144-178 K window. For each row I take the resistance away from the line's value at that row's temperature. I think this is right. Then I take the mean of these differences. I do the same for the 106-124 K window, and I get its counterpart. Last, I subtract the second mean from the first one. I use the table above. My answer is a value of 1.8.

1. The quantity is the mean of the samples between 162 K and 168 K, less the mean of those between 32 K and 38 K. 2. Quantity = -2.9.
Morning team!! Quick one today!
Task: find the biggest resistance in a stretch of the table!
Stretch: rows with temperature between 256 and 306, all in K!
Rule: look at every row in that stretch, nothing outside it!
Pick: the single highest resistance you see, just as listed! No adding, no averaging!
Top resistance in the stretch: 16.27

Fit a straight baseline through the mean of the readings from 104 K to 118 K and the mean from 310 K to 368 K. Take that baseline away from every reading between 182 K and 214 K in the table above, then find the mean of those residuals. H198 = -0.8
